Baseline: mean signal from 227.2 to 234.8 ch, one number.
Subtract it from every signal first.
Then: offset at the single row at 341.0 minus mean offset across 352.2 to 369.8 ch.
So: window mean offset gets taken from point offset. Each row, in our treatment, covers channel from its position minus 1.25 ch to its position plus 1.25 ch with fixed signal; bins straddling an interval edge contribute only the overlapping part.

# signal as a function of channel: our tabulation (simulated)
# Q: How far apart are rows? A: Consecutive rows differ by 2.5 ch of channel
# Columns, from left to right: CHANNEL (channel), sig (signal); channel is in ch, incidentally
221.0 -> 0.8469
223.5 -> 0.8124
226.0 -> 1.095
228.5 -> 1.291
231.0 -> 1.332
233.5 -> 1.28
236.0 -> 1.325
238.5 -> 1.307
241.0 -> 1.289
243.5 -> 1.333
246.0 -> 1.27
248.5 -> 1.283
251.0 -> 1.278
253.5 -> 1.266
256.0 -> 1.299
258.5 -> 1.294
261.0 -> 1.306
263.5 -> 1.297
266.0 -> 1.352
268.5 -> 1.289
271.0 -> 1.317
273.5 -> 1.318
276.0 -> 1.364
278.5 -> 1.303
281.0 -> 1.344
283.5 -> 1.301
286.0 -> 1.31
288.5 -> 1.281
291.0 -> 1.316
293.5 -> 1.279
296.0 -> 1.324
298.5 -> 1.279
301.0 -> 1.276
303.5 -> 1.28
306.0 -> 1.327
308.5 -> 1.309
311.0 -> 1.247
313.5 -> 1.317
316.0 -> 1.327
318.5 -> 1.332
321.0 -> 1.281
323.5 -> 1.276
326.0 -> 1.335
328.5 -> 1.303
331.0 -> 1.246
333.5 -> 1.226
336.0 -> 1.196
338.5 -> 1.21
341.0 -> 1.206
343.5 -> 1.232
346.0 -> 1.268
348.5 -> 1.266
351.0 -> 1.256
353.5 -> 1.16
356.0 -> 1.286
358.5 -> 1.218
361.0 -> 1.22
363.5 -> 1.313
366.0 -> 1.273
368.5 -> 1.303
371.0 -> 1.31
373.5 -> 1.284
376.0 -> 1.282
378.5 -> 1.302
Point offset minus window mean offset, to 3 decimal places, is -0.047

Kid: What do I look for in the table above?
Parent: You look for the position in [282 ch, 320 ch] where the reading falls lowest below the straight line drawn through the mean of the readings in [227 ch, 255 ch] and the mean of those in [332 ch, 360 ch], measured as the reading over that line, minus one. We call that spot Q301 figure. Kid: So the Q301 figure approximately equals 311.0 ch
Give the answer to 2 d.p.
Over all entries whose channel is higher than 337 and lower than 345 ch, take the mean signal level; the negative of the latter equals -1.22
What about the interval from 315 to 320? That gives -1.33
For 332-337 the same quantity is -1.21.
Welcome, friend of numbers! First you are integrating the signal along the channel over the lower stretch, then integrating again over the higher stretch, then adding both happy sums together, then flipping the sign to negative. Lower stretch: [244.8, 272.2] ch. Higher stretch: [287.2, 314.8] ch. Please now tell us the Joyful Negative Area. -71.2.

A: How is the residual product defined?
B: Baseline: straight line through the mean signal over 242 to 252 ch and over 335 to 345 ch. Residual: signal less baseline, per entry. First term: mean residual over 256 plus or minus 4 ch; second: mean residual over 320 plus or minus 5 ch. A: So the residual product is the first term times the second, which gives 0.0002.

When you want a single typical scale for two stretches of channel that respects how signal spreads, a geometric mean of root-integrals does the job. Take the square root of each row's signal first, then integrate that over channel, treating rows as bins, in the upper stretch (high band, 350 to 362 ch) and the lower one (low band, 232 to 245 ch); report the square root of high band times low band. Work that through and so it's 14.1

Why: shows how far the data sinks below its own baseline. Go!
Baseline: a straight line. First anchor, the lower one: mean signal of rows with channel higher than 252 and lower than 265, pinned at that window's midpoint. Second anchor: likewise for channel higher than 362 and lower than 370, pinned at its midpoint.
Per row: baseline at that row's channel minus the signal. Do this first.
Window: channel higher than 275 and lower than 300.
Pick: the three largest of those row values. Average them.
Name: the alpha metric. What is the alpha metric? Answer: 0.014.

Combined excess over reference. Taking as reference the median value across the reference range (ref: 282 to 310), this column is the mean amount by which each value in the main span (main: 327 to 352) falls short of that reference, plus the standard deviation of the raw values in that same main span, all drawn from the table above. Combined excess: 0.09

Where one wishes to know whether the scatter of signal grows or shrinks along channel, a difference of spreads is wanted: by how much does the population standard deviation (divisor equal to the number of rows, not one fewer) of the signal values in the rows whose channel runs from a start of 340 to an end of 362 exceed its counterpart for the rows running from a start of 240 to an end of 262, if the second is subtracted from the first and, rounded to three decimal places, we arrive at 0.017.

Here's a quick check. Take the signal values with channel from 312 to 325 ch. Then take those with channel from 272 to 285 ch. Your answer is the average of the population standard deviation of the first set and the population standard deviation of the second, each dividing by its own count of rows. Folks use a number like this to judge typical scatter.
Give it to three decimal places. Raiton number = 0.024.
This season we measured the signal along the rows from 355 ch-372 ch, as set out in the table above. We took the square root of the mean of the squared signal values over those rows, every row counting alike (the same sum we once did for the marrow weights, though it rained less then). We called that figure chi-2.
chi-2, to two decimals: 1.28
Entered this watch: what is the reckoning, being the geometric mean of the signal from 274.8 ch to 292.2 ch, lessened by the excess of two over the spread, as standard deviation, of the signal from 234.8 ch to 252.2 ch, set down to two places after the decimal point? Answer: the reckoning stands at -0.66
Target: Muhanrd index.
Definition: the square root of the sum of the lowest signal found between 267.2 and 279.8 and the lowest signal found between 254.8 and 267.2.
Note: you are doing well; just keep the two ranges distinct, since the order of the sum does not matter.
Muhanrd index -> 1.61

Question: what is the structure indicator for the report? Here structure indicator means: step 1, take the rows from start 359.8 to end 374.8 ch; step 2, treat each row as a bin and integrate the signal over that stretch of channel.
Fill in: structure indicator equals 19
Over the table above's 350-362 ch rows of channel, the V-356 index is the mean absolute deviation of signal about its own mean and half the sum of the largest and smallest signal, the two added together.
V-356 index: 1.26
